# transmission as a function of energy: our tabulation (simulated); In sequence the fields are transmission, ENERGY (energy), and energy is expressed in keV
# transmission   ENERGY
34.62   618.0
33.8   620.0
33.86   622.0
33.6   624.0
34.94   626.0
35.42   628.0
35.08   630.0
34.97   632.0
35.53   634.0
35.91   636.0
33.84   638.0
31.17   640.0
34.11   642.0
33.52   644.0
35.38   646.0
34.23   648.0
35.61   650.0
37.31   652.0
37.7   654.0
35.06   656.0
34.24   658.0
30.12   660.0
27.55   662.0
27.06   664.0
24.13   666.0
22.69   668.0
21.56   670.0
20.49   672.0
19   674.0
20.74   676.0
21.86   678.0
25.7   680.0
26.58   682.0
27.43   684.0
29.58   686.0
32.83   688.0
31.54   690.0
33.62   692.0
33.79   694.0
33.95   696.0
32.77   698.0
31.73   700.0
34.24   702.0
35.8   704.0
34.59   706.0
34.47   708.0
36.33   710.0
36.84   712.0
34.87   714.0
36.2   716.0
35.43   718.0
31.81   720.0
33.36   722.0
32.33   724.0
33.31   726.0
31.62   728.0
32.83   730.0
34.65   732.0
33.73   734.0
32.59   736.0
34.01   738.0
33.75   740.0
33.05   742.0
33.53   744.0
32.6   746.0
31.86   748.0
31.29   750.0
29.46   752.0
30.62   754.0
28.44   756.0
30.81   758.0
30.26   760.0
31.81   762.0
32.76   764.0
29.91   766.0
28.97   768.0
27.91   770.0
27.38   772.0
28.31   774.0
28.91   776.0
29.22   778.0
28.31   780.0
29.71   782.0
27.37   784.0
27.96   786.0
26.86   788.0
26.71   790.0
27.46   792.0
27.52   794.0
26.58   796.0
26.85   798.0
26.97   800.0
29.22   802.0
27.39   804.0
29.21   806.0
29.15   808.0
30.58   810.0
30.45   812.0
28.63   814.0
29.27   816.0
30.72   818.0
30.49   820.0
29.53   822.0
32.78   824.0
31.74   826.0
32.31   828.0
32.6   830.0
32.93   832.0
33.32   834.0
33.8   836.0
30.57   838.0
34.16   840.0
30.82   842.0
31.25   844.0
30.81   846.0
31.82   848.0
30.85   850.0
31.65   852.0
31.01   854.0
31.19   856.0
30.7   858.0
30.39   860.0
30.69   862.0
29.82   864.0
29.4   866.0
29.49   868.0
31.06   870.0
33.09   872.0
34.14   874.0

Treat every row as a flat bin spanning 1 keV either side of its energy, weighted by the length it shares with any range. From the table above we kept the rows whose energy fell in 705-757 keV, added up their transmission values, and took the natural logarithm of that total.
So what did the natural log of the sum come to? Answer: 6.76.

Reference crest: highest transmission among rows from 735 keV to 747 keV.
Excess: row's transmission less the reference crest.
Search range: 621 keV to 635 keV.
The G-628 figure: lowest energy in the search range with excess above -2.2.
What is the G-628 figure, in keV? 622.0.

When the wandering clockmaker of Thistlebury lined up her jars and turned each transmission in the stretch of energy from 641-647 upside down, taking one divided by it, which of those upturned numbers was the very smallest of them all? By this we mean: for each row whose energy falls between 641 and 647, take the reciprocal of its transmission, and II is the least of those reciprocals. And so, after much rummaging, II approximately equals 0.0283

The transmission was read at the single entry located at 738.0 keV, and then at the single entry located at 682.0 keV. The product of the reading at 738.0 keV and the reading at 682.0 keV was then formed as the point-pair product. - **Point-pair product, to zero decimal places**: 904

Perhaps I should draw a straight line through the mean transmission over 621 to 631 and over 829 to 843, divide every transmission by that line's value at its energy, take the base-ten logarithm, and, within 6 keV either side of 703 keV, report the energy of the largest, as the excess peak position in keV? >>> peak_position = 704.0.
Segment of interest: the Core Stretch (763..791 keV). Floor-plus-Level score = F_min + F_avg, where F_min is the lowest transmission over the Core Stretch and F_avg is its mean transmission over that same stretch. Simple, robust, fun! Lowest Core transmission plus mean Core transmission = 55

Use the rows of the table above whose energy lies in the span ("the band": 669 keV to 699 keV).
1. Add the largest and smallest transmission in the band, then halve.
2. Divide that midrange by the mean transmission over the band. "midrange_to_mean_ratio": 0.97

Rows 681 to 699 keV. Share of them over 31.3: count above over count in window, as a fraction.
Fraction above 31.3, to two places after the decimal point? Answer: 0.67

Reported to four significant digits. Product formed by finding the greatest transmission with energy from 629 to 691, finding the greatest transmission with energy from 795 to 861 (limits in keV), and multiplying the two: 1288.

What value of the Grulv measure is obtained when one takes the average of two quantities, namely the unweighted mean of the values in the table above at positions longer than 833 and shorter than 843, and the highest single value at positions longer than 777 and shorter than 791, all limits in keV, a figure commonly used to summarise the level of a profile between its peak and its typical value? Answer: 31.1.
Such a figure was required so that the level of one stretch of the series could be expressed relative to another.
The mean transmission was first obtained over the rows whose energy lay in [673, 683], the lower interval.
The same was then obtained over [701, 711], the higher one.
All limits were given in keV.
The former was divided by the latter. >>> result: 0.65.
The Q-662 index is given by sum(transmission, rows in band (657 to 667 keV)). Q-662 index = 143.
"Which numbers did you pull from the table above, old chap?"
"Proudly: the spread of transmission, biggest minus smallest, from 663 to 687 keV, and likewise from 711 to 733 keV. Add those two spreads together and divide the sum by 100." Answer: 0.16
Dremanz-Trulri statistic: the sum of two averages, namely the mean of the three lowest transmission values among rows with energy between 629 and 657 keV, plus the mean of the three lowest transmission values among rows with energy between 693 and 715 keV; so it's 66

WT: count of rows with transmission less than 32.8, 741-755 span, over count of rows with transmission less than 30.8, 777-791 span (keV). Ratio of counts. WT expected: 0.71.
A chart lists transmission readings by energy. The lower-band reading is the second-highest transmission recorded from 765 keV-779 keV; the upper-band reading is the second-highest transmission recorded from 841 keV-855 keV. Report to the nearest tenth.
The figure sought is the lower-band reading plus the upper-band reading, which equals 60.9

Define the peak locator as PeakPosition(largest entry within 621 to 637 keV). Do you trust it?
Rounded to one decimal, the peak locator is 636.0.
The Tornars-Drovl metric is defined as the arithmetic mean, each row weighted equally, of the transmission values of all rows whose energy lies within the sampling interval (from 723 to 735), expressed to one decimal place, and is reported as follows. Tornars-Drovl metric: 33.1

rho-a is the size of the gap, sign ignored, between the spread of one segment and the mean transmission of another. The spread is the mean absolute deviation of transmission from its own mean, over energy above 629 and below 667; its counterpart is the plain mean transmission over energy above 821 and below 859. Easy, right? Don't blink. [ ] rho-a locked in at 29.0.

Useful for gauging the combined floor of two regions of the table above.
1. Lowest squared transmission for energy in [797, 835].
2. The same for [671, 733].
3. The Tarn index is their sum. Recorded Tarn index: 1082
